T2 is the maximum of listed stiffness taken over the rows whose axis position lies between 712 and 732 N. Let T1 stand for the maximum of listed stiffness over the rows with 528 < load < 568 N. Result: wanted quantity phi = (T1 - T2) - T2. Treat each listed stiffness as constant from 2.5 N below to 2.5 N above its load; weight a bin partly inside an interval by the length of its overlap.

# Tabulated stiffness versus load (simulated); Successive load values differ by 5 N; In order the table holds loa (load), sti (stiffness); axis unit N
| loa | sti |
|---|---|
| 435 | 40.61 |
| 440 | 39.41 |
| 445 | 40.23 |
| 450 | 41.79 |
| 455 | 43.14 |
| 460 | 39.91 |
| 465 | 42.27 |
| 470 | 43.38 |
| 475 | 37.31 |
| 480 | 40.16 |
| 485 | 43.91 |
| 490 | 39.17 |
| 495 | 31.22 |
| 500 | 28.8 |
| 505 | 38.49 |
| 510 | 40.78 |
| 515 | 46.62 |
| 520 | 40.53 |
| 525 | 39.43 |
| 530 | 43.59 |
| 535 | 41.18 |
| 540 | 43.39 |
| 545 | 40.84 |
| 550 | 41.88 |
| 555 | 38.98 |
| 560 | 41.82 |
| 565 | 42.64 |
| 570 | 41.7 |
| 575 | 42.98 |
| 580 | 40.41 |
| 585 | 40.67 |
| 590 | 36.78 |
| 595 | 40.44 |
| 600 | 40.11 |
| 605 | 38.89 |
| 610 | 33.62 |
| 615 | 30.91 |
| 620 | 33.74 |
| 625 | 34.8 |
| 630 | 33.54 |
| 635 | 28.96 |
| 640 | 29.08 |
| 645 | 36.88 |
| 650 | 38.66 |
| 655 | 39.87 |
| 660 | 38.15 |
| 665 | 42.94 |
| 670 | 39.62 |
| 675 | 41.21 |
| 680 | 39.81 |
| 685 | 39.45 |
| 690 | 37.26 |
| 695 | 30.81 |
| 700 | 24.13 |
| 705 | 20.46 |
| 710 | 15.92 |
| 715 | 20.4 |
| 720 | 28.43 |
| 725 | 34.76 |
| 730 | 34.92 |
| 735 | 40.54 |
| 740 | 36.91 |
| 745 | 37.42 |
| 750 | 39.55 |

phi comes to -26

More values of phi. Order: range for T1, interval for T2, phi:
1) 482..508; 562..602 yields -42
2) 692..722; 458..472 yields -56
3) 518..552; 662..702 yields -42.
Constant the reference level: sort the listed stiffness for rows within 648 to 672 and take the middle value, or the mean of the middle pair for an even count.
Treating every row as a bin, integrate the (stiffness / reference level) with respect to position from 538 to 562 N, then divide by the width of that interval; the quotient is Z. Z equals 1.04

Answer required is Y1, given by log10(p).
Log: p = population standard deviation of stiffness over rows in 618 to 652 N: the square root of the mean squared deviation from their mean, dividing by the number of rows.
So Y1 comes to 0.53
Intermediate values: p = 3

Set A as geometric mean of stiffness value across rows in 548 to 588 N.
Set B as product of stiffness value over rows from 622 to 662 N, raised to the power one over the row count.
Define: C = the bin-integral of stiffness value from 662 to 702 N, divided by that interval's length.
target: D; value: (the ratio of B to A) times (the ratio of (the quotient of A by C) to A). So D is 0.023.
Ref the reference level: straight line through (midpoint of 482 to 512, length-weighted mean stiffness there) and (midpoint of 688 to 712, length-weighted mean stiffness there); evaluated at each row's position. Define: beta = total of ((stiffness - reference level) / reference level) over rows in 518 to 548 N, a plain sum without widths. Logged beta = 1.10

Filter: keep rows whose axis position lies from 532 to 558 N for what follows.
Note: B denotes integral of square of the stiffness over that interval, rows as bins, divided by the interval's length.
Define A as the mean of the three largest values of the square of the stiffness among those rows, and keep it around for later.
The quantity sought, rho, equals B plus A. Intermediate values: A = 1777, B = 1709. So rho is 3486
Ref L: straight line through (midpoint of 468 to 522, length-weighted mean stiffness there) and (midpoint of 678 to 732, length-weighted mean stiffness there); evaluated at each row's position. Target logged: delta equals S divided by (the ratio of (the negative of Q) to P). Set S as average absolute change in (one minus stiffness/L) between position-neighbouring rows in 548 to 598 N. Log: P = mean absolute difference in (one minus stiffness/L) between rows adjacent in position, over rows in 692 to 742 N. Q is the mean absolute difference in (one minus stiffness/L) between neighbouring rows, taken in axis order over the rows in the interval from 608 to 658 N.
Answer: -0.124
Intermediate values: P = 0.167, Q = 0.082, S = 0.061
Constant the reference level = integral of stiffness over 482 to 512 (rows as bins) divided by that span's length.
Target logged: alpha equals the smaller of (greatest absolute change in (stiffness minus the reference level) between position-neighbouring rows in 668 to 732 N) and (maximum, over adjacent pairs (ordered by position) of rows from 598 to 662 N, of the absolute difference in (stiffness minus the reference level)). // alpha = 7.8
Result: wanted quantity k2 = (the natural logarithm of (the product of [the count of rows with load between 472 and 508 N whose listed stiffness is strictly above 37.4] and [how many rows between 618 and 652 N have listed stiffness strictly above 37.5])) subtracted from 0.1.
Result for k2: -1.3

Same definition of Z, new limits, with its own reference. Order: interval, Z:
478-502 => 0.93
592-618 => 0.93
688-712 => 0.65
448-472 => 1.06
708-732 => 0.68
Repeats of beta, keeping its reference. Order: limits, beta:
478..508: -0.06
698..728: -0.21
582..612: 1.33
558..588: 1.62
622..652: 0.93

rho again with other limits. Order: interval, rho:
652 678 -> 3338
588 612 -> 3042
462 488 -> 3580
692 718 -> 1196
